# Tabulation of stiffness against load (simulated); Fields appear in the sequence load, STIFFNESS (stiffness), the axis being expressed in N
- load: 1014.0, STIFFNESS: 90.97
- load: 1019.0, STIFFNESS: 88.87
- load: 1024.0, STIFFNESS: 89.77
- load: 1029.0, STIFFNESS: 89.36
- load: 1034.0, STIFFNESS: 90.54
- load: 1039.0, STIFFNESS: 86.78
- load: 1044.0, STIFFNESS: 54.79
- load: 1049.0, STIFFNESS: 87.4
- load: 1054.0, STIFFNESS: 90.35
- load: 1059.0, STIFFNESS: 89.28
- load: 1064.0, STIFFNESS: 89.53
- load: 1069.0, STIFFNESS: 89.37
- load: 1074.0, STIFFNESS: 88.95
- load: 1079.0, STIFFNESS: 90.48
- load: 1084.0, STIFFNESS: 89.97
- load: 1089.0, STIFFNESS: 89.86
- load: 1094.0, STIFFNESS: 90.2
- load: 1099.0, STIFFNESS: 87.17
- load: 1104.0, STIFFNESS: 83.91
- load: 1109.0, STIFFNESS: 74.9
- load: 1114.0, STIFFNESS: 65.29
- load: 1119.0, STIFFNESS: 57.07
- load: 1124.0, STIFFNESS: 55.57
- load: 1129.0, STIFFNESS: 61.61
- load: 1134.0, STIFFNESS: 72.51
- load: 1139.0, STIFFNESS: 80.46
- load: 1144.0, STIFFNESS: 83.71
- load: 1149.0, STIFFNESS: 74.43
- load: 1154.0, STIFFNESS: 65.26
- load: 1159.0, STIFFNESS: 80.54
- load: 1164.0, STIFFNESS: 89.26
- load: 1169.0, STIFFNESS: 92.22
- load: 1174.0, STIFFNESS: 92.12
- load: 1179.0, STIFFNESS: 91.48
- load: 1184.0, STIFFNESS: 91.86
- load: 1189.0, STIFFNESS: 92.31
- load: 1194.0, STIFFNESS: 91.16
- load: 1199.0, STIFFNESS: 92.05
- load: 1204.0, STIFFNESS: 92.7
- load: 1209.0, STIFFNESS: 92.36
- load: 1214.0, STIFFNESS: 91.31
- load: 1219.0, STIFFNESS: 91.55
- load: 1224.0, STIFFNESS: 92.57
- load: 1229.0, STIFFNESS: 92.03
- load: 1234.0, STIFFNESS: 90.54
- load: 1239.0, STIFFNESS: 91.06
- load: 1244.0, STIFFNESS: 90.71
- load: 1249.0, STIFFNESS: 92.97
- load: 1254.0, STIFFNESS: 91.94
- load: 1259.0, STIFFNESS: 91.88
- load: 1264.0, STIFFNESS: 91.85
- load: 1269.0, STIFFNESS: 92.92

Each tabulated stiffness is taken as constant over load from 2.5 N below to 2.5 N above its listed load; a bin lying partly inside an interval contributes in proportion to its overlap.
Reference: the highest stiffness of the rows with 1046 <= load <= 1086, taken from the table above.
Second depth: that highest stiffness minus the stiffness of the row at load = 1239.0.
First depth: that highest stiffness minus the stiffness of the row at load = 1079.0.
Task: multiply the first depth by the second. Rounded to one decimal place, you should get 0.0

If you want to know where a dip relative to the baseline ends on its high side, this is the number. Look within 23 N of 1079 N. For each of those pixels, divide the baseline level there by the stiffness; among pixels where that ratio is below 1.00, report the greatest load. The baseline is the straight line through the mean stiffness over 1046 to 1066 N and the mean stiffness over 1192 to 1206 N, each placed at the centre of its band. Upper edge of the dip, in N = 1094.0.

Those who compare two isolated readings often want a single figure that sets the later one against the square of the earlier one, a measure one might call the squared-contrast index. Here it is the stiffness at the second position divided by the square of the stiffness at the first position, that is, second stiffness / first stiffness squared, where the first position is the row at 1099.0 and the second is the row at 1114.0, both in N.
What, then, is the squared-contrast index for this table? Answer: 0.0086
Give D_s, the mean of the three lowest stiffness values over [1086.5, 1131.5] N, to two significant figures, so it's 58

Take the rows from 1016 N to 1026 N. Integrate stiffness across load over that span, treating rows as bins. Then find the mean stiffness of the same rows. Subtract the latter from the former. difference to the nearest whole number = 804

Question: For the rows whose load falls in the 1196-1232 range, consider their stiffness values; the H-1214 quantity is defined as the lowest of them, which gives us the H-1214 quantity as 91.31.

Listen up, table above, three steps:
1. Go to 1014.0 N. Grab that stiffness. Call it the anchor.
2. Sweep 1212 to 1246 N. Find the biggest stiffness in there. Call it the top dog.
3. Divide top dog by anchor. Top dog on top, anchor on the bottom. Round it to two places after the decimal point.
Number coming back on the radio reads 1.02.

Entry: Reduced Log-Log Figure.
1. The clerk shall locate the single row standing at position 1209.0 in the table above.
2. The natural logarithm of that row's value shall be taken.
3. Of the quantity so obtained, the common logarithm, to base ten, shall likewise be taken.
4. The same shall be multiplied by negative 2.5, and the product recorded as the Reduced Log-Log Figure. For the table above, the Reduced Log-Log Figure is -1.64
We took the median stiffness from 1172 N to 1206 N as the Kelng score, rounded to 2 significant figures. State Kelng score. 92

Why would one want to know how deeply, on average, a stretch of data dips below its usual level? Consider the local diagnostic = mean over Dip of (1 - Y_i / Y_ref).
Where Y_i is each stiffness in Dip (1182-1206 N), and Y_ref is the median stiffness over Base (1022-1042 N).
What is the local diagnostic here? -0.027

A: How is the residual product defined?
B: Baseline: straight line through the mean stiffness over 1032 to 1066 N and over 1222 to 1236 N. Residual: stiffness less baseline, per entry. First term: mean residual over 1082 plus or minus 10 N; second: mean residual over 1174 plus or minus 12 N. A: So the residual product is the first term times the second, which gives 9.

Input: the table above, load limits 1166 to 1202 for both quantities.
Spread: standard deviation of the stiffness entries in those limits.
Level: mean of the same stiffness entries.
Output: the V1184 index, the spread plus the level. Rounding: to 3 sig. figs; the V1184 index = 92.3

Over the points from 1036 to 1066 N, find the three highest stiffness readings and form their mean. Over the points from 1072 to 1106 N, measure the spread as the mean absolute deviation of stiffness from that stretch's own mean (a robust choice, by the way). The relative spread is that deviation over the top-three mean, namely 0.020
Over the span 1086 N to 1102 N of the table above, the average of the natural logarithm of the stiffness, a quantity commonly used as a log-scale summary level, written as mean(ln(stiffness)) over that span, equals 4.49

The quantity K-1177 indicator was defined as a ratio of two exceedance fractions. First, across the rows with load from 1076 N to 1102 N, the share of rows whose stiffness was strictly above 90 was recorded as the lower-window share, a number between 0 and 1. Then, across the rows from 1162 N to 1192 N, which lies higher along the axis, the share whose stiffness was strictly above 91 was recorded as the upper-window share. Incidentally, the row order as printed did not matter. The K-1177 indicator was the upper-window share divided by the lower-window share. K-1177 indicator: 2.1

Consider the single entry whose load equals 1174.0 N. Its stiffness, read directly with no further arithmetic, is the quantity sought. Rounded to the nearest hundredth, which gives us 92.12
